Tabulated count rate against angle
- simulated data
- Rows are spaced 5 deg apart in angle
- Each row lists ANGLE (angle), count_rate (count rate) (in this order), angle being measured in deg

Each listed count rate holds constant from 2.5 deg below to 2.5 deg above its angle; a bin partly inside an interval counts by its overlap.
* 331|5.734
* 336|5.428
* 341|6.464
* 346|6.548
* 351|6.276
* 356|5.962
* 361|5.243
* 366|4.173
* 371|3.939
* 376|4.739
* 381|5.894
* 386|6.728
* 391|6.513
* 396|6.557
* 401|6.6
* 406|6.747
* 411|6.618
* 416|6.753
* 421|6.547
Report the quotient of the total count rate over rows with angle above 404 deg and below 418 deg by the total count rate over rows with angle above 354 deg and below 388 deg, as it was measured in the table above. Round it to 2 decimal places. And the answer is 0.55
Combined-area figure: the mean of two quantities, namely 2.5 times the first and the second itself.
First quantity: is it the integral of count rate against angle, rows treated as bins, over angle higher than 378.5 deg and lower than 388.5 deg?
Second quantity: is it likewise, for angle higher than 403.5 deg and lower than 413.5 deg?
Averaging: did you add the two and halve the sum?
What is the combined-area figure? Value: 112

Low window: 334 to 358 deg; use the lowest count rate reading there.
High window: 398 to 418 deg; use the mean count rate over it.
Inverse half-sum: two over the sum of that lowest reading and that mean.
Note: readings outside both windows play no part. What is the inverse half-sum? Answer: 0.165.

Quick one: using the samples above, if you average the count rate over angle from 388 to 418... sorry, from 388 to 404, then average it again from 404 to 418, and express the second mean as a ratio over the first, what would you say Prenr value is 1.02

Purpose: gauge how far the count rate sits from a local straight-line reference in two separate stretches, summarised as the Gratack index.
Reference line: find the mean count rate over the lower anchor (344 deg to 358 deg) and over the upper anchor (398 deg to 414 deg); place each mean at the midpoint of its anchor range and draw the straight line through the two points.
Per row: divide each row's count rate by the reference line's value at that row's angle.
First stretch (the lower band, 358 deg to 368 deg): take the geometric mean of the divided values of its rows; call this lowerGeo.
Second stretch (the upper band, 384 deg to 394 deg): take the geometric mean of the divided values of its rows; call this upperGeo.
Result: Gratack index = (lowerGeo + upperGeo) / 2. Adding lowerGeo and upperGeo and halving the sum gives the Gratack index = 0.875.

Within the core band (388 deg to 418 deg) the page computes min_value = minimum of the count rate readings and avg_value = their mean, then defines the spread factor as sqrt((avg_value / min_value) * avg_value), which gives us 2.60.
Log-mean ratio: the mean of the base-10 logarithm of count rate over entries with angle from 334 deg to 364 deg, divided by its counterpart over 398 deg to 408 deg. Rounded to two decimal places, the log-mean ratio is 0.94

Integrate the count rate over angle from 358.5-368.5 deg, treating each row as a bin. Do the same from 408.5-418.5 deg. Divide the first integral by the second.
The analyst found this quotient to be 0.70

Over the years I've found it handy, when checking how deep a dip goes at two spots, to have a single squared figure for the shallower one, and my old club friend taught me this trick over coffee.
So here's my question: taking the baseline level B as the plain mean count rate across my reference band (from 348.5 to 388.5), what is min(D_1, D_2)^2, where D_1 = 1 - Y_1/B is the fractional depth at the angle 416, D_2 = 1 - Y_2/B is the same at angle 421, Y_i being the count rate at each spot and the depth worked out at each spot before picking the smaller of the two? 0.066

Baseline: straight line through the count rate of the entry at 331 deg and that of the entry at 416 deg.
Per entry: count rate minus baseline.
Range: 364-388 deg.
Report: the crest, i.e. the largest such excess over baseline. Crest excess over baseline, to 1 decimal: 0.3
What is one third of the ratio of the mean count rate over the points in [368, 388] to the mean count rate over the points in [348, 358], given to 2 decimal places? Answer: 0.29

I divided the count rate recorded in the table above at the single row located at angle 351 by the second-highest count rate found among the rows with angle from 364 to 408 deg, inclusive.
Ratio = 0.93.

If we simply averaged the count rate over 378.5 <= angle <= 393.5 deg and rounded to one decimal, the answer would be 6.4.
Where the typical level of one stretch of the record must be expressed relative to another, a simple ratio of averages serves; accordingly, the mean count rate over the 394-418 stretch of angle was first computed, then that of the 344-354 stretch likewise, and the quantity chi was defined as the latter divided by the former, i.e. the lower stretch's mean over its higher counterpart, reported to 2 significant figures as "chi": 0.96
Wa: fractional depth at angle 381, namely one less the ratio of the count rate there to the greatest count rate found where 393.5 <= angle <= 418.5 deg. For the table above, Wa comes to 0.13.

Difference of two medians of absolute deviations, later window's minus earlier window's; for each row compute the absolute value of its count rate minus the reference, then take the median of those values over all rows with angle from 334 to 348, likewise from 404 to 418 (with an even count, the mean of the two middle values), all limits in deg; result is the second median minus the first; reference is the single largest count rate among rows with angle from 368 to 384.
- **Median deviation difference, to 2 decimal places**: 0.28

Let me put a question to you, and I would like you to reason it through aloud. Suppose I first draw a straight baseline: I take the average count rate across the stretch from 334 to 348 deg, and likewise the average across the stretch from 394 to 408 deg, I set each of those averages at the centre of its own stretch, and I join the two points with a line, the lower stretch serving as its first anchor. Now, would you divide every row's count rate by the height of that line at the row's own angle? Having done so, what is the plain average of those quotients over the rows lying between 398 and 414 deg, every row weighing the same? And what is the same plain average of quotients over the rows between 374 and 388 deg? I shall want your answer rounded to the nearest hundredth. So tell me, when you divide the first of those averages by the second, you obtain 1.12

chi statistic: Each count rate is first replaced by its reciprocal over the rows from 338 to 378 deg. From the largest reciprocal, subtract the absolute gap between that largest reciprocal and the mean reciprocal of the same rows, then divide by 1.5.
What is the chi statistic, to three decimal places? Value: 0.127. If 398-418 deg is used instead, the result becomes 0.100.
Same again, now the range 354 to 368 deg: 0.133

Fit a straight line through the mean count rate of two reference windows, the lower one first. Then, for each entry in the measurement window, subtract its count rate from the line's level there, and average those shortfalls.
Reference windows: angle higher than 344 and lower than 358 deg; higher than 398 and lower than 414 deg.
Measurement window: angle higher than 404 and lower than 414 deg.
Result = -0.01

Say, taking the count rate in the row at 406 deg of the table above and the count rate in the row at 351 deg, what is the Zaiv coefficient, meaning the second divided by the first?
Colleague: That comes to 0.93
